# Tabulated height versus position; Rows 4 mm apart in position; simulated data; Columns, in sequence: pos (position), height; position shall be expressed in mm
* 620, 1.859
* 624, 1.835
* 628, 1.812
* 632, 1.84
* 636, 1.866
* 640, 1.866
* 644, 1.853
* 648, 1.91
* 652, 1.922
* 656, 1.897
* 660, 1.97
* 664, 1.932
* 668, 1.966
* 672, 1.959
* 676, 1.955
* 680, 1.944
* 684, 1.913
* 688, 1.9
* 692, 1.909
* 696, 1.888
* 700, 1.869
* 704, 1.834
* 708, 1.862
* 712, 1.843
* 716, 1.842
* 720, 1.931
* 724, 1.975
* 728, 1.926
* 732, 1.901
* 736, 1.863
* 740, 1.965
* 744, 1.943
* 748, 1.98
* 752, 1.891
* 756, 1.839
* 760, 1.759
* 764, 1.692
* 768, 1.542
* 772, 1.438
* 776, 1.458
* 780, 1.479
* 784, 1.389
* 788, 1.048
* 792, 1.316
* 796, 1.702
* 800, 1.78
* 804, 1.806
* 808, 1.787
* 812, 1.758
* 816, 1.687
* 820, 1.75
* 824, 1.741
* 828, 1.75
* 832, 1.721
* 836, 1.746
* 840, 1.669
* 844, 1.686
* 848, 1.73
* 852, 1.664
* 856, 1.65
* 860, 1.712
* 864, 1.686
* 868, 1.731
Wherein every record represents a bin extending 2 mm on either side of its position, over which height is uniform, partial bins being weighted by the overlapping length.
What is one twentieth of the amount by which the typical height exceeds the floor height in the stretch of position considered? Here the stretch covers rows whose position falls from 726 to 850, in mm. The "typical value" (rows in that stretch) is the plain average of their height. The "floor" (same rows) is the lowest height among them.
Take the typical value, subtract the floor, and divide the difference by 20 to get 0.033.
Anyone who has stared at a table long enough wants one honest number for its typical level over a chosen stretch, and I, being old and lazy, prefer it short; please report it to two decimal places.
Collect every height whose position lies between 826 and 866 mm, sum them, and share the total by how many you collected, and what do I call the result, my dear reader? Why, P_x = 1.70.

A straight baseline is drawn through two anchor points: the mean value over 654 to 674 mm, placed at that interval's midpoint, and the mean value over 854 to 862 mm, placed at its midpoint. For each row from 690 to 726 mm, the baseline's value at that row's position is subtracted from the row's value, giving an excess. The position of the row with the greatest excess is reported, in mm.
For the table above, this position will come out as 724 mm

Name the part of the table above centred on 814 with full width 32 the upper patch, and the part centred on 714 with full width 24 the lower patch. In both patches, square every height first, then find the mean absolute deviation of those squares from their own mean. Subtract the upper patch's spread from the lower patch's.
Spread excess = 0.09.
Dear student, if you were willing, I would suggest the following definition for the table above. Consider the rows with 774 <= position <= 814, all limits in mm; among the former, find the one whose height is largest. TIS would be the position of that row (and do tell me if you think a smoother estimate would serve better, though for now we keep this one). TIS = 804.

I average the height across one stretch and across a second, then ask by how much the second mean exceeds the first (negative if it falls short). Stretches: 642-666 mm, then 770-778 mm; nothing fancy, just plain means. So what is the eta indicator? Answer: -0.5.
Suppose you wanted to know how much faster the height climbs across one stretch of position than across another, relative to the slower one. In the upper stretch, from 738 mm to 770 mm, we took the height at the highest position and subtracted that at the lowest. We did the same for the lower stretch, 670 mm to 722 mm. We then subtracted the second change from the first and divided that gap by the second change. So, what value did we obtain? 14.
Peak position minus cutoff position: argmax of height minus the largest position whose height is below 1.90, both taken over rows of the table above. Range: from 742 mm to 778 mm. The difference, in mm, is -28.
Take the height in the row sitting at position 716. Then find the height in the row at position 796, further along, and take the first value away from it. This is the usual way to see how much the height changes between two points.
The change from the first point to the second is -0.14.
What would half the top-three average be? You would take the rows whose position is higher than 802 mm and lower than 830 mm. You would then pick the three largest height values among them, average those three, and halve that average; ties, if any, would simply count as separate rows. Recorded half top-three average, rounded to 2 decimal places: 0.89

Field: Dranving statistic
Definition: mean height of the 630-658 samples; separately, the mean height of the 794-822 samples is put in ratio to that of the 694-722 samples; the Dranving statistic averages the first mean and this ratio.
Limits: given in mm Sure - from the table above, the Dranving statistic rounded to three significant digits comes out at 1.41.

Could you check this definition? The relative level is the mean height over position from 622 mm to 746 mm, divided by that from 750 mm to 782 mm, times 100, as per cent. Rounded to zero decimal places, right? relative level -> 116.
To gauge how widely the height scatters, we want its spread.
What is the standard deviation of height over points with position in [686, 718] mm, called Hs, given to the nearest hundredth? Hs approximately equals 0.03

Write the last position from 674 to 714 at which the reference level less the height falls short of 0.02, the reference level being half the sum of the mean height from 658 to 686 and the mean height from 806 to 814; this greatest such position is 712 mm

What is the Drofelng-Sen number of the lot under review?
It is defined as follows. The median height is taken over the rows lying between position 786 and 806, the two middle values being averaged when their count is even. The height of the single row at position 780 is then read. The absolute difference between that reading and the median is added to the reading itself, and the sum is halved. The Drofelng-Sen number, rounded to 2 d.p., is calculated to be 0.85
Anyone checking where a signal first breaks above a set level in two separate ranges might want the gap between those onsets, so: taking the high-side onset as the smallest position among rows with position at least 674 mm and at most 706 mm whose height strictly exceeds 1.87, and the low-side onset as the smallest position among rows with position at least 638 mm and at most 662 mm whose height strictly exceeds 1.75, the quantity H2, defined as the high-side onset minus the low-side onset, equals 36 mm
